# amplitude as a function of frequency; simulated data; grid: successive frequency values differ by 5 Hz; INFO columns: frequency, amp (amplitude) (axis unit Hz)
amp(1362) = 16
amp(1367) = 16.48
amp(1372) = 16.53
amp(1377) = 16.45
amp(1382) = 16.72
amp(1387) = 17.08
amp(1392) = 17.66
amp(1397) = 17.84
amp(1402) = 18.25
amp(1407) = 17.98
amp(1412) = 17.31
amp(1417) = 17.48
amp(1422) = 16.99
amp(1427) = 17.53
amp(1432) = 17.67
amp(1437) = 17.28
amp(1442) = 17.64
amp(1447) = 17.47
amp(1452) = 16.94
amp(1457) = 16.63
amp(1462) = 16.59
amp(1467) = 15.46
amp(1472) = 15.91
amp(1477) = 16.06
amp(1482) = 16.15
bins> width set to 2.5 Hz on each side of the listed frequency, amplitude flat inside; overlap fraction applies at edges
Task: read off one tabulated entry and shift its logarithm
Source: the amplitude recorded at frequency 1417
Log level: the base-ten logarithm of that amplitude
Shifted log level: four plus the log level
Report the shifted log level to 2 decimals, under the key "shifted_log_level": 5.24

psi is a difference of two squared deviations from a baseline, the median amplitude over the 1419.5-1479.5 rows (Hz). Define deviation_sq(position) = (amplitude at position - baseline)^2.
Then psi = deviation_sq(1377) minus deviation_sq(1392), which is -0.2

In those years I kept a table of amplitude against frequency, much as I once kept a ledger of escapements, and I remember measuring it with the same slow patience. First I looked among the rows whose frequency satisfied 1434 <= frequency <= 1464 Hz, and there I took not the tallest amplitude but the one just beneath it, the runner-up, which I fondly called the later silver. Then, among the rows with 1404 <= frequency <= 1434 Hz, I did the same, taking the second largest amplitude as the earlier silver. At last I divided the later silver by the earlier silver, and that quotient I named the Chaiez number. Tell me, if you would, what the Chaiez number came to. 0.989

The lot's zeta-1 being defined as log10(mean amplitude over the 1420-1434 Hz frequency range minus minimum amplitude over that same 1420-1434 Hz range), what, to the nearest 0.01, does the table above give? -0.39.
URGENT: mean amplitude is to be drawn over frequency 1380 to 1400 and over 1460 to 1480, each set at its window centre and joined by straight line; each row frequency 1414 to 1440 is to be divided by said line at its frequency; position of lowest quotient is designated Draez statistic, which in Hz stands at 1422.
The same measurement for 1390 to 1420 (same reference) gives 1412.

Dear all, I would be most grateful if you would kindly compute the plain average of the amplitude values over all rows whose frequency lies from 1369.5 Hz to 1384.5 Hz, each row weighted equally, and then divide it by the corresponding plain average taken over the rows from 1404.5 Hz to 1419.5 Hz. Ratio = 0.94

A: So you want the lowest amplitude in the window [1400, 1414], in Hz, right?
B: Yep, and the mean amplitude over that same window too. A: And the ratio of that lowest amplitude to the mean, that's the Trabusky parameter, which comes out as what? 0.970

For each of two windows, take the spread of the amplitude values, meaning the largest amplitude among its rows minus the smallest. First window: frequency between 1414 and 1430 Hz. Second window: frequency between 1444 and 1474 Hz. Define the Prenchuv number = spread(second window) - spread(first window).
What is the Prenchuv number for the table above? 1.5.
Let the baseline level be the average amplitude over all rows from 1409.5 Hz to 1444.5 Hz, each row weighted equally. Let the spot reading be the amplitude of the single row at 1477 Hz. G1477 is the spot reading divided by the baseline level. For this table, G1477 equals 0.922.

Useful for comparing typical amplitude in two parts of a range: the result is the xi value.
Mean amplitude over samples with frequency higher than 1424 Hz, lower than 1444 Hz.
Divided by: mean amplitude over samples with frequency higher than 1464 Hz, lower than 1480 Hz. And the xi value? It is 1.11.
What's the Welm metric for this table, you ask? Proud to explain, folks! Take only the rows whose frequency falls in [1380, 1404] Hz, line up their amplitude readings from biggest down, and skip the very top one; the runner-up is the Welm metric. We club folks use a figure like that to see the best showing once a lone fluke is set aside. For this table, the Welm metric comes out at 17.84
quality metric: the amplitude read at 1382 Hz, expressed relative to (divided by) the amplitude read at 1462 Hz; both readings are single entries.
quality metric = 1.01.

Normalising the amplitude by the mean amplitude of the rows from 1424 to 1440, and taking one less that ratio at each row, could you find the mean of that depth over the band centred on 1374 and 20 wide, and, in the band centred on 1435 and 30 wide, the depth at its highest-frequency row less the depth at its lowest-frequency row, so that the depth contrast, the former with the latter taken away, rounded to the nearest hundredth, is 0.08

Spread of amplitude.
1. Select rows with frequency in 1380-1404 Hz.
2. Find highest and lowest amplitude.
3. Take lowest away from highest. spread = 1.5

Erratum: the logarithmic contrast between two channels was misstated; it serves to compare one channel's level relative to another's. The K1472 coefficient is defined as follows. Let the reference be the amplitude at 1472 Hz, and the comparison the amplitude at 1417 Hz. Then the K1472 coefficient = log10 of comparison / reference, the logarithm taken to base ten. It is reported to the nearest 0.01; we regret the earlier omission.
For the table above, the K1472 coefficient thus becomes 0.04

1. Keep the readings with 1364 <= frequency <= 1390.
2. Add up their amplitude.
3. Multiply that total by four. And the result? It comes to 333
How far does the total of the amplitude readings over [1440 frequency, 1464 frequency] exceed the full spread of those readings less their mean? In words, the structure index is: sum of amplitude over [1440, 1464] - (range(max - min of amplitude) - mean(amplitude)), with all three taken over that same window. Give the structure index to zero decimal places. 101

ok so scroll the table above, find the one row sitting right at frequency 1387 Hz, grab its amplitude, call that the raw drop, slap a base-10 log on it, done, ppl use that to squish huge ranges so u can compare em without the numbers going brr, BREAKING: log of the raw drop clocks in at 1.23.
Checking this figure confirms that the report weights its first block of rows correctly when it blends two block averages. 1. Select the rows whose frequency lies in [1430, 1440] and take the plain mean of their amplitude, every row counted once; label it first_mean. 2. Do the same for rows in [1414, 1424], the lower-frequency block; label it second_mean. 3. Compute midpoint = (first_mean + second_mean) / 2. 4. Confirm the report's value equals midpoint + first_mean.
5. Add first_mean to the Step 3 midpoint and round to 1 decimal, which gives 34.8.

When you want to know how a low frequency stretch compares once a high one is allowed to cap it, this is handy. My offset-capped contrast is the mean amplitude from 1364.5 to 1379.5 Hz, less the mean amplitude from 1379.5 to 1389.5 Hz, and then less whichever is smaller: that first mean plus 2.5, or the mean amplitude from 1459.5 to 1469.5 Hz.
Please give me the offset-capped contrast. -16.4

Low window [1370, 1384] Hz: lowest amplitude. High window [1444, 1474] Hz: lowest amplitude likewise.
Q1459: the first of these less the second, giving 0.99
